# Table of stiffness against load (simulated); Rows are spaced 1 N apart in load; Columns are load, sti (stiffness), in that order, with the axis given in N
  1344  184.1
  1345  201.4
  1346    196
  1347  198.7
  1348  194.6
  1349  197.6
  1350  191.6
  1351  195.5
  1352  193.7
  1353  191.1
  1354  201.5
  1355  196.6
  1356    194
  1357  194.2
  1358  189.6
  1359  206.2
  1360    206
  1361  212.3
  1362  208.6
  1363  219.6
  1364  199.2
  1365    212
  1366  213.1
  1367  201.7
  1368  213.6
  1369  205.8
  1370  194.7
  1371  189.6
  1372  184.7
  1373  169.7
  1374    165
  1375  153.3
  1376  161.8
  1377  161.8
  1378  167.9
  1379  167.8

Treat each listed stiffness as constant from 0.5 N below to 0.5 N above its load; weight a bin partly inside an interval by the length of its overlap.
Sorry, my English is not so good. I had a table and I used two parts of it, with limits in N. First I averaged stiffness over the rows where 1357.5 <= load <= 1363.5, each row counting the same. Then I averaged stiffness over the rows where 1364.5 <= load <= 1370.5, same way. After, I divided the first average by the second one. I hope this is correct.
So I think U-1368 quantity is 1.00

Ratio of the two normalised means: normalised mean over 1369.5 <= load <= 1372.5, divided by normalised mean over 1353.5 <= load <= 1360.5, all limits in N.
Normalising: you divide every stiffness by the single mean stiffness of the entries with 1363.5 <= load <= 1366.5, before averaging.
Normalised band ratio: 0.96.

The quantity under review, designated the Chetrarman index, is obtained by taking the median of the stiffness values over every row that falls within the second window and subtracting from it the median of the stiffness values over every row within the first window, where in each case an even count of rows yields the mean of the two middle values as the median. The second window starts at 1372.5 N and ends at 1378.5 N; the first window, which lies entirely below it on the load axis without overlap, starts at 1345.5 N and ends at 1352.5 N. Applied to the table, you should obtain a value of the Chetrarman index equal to -32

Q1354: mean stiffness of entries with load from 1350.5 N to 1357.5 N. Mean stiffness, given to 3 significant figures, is 195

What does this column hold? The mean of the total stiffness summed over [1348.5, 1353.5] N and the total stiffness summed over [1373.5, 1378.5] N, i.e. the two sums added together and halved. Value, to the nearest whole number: 890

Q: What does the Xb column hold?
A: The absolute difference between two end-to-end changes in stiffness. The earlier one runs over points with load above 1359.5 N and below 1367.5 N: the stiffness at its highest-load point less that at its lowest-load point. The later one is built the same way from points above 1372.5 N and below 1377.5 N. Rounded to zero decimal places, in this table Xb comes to 4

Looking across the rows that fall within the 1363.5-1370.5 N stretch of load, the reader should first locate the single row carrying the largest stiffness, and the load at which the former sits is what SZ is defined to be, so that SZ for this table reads 1368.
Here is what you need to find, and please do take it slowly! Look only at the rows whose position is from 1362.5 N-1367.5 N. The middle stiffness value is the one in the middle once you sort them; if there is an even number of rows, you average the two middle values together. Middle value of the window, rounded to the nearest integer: 212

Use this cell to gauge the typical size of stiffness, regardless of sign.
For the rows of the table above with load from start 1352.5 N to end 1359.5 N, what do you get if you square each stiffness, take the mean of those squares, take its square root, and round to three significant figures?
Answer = 196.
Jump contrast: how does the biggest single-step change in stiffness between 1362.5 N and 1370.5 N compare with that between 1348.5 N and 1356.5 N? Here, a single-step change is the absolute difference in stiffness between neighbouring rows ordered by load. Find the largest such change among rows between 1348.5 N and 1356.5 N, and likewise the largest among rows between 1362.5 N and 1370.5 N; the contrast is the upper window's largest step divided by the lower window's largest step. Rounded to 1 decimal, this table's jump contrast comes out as 2.0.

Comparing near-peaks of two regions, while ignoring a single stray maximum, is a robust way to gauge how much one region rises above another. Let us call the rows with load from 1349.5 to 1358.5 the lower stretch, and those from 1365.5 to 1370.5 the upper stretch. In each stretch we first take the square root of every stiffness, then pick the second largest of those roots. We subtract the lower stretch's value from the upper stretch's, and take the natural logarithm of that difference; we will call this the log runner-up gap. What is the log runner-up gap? -0.55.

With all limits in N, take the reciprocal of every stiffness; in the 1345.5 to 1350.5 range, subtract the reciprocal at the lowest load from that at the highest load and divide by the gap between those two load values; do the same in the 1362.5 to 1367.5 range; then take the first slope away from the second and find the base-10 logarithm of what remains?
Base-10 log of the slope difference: -4.14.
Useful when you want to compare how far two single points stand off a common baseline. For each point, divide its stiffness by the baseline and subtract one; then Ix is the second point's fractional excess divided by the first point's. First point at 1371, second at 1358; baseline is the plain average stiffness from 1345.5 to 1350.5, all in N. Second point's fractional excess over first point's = 1.0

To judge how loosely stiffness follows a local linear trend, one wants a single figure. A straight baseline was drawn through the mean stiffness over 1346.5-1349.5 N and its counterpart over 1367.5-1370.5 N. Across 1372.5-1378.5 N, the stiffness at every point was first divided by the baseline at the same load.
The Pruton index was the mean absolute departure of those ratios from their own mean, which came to 0.021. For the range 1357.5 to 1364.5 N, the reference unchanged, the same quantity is 0.033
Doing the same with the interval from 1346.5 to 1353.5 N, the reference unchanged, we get 0.014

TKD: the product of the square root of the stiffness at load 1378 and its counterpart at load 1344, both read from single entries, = 176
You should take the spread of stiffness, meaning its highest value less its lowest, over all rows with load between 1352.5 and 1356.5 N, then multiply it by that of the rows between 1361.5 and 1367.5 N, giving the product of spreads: 212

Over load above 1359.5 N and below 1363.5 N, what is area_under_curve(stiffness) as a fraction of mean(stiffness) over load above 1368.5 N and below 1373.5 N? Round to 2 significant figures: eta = 4.5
